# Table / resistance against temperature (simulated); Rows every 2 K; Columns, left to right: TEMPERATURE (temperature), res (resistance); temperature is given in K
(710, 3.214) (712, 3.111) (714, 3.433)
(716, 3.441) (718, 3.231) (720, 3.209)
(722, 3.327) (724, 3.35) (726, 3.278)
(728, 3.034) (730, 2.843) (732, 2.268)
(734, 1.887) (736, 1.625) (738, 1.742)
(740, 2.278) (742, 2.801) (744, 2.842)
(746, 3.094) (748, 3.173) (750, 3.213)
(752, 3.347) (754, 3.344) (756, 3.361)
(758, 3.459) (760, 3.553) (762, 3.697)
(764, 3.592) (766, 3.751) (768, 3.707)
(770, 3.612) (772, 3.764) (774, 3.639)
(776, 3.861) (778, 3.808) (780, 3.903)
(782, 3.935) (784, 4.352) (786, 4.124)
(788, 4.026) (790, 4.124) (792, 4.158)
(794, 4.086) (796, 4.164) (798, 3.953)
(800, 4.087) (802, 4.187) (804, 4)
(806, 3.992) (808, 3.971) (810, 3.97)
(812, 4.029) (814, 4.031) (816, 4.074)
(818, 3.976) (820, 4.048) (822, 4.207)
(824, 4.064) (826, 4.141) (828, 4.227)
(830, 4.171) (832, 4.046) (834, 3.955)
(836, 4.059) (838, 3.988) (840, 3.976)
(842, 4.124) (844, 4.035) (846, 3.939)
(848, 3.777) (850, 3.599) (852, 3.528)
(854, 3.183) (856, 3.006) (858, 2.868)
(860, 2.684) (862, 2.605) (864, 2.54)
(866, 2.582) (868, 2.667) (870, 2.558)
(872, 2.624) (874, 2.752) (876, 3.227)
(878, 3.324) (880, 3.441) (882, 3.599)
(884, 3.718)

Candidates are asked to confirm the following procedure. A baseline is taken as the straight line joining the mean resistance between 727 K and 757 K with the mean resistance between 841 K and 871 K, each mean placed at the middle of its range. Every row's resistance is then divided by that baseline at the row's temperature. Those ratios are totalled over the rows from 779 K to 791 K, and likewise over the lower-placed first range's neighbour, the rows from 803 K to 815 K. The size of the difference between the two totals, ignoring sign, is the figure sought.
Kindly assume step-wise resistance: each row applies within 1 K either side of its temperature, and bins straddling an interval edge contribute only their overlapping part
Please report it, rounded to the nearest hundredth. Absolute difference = 0.43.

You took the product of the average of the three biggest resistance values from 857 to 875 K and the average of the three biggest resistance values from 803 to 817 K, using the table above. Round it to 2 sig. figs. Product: 11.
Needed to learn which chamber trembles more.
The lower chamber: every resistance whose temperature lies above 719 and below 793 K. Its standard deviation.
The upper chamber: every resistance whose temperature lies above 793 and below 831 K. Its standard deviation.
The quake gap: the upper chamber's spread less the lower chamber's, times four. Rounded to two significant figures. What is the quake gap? -2.3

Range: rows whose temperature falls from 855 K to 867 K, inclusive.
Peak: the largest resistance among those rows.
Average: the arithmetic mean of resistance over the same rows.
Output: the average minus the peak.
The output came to -0.29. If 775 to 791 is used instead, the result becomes -0.34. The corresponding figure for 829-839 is -0.13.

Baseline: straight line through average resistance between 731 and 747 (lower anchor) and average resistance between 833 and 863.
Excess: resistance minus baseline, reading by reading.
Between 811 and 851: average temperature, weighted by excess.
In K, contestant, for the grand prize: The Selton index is 827.4 K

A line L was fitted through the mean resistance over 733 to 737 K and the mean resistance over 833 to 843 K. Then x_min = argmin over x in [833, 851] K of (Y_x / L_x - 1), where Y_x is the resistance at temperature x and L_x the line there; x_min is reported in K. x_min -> 850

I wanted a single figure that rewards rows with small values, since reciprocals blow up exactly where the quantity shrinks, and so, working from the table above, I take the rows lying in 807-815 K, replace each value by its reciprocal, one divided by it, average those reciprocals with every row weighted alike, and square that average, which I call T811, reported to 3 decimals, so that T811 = 0.062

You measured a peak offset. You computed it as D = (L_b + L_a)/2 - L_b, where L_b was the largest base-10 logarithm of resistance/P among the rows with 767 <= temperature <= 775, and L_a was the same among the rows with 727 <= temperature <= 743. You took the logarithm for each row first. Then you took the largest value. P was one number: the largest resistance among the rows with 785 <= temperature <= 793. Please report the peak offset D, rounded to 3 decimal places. -0.047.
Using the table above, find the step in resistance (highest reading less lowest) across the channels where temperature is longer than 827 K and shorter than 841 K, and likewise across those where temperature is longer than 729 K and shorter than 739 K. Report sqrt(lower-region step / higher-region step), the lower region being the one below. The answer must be 2.1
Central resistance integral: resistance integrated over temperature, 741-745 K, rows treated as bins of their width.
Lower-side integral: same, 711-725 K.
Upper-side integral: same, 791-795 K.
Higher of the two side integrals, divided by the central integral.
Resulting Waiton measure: 4.1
